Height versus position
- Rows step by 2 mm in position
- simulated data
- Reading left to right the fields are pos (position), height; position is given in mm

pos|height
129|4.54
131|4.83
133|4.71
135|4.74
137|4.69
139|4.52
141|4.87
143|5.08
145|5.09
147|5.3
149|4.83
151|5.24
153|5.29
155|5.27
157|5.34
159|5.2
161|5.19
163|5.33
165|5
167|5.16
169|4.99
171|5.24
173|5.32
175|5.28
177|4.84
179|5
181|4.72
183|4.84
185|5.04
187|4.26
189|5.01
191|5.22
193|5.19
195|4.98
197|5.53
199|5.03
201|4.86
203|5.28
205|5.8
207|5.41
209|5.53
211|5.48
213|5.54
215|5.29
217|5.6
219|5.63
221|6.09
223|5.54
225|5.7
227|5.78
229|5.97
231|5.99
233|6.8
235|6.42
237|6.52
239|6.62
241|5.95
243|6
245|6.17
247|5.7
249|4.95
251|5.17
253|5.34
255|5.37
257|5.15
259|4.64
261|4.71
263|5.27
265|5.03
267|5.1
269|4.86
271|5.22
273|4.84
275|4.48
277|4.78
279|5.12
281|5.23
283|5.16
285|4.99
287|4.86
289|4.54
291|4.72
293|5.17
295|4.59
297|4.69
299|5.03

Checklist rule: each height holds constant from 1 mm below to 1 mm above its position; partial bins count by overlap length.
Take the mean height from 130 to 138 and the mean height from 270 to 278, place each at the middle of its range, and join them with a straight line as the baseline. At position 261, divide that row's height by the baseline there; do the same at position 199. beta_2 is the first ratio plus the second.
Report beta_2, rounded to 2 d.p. 2.03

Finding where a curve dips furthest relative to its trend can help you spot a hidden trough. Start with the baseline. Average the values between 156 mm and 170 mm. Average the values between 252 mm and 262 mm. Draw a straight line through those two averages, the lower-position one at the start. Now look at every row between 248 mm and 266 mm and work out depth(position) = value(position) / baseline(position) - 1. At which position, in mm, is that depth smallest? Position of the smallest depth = 259 mm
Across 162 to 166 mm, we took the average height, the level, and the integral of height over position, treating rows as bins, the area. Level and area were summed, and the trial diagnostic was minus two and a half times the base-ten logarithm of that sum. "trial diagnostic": -3.53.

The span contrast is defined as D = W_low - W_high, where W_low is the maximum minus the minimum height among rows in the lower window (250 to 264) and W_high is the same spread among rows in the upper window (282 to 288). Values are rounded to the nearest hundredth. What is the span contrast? 0.43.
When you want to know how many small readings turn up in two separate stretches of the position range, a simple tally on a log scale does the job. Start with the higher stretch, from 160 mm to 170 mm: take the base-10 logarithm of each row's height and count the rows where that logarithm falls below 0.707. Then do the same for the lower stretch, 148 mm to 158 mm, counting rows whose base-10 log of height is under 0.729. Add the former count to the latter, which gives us 7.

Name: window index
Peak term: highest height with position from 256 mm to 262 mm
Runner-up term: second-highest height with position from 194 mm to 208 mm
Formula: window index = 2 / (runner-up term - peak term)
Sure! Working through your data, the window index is 5.3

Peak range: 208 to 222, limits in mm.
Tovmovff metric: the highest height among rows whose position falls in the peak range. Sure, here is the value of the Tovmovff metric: 6.09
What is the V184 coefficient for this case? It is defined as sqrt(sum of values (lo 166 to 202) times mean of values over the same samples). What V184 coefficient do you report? 21.3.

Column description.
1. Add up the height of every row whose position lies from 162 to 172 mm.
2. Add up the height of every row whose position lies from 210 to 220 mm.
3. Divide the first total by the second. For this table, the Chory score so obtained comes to 0.93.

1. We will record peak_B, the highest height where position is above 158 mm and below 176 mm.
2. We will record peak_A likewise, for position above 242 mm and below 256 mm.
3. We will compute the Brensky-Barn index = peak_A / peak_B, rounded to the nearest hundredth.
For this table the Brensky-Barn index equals 1.16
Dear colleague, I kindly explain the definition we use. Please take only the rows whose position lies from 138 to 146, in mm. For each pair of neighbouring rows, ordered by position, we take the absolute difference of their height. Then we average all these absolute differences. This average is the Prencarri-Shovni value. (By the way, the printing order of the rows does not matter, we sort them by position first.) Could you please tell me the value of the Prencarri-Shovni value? 0.19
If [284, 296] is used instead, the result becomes 0.33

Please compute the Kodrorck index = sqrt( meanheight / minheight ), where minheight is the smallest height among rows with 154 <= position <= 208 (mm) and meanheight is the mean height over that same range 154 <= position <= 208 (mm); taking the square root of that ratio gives 1.10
